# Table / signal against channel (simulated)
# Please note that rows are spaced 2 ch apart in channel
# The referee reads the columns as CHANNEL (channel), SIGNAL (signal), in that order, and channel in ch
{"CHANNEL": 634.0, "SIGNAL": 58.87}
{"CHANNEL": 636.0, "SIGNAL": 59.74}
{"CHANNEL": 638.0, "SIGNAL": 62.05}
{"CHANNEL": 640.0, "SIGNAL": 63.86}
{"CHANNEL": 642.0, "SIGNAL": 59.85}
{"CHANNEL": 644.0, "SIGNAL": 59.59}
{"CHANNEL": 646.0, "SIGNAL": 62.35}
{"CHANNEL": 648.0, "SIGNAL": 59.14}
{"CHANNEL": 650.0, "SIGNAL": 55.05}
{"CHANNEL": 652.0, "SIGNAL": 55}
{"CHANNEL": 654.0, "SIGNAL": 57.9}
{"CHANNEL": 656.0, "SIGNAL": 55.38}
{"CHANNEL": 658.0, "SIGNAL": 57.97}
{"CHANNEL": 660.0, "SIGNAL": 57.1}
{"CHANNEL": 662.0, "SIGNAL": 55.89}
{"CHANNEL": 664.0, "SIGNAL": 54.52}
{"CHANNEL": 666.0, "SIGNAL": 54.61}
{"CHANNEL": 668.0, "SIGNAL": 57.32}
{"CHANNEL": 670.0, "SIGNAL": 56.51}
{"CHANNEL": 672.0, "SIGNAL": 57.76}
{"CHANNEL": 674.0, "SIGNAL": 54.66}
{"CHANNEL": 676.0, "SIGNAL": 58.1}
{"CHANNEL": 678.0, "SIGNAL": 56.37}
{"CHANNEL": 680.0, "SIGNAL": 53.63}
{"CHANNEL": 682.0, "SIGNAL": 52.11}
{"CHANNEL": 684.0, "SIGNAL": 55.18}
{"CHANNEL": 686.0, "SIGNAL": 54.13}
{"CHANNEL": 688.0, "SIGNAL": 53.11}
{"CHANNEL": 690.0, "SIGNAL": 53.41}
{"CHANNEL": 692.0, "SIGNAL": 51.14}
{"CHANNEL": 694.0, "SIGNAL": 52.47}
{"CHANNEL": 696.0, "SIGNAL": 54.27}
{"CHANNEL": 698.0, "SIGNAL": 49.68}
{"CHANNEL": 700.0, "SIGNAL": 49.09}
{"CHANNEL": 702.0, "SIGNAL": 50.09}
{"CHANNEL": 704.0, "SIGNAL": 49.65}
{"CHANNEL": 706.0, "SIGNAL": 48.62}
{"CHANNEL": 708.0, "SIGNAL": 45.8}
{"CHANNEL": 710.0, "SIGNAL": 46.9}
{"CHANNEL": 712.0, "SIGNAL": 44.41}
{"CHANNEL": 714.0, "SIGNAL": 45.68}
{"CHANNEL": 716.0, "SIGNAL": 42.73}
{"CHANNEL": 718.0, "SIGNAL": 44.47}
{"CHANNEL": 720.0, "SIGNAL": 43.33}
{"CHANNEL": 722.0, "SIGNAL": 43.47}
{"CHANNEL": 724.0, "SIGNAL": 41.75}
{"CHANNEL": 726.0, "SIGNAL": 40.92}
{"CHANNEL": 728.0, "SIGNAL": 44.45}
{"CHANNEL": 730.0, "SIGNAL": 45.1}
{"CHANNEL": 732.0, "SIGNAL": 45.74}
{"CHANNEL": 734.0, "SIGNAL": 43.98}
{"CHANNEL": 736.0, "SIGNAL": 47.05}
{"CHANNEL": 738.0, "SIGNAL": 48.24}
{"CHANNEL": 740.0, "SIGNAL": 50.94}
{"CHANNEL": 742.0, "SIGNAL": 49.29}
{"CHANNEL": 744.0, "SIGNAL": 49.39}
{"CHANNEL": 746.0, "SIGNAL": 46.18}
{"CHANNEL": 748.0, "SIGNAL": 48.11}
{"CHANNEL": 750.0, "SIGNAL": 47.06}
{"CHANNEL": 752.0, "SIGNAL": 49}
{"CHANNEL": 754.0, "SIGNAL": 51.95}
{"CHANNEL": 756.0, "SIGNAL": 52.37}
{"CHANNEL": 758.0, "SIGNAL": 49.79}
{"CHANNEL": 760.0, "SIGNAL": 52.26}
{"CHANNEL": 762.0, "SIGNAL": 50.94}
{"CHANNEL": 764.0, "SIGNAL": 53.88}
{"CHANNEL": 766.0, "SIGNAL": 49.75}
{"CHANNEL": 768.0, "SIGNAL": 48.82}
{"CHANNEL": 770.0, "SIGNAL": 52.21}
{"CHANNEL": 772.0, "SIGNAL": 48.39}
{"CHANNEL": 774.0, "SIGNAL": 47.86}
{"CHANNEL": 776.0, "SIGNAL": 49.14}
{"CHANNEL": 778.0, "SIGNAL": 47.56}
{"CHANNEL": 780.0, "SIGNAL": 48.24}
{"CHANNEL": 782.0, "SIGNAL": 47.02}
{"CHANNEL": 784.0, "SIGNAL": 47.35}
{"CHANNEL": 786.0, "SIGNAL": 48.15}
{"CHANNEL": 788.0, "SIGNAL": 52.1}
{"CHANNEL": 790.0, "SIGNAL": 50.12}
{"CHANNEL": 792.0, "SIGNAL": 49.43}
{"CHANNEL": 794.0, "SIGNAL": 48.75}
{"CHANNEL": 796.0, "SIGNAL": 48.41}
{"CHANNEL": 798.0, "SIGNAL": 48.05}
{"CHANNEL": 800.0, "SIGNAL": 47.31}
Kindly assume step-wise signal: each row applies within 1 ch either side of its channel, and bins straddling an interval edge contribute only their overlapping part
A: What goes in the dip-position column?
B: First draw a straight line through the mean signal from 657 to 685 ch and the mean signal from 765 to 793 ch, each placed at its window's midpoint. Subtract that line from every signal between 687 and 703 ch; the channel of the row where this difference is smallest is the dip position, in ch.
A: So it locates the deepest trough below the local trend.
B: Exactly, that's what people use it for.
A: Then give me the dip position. 700.0 ch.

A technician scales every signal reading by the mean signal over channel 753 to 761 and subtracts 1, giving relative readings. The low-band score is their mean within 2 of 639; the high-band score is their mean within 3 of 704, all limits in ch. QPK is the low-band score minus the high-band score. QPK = 0.26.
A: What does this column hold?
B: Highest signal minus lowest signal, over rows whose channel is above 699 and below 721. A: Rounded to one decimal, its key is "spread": 7.4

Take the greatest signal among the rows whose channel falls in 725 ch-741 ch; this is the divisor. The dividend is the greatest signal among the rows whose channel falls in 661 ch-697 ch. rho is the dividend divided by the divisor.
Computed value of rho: 1.14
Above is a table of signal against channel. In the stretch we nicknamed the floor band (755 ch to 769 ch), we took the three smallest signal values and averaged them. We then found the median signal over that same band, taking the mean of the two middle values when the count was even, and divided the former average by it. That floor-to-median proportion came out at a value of 0.971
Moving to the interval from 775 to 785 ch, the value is 0.995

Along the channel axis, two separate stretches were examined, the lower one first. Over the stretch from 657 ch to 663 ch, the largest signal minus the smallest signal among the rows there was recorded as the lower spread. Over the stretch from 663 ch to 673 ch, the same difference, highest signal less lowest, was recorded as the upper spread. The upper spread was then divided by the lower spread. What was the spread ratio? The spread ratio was 1.56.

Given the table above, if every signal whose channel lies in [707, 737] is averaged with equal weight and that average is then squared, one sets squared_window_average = 1970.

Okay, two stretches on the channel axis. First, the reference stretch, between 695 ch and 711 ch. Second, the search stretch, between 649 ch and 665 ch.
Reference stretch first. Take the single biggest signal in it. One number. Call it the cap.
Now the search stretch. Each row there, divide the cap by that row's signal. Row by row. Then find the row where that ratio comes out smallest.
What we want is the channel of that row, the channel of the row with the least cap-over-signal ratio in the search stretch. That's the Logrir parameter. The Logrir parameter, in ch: 658.0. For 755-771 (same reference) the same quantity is 764.0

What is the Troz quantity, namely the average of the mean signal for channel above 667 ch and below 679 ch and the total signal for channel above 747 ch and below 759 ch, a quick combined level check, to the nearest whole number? 178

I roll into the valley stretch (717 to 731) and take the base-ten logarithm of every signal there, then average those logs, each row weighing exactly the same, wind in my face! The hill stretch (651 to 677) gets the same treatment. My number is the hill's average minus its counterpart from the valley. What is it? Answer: 0.11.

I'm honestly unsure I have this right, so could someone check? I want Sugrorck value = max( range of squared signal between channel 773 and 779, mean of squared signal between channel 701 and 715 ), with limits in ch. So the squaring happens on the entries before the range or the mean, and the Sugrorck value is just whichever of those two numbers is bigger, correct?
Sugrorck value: 2242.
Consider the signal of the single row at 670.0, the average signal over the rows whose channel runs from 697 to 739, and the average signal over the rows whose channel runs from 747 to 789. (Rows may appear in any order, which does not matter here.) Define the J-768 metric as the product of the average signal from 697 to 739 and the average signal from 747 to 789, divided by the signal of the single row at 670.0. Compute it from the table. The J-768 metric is 40.2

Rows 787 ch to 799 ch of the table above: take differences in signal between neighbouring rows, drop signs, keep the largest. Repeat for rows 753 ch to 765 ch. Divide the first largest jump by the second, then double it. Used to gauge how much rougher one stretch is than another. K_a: 1.3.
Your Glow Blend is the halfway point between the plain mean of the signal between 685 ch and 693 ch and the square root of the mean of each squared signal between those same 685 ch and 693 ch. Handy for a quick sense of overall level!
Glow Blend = 53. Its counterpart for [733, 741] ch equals 48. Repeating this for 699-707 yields 49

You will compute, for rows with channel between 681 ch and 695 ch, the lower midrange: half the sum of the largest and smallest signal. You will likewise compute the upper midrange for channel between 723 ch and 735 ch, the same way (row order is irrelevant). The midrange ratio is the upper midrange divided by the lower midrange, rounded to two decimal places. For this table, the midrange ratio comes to 0.82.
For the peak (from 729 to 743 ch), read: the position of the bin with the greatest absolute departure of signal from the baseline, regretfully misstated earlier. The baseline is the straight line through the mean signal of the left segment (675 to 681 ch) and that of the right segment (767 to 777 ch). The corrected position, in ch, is 734.0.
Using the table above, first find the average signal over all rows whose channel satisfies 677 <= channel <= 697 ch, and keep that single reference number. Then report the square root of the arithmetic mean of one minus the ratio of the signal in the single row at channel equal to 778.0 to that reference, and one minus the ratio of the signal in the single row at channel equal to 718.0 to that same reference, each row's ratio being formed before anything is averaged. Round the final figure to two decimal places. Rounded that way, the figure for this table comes 0.38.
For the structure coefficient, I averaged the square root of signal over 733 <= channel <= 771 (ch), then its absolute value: 7.0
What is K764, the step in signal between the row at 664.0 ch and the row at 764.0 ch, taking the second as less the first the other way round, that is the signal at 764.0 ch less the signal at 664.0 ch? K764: -1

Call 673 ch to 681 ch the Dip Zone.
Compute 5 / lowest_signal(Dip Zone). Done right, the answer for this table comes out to 0.093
